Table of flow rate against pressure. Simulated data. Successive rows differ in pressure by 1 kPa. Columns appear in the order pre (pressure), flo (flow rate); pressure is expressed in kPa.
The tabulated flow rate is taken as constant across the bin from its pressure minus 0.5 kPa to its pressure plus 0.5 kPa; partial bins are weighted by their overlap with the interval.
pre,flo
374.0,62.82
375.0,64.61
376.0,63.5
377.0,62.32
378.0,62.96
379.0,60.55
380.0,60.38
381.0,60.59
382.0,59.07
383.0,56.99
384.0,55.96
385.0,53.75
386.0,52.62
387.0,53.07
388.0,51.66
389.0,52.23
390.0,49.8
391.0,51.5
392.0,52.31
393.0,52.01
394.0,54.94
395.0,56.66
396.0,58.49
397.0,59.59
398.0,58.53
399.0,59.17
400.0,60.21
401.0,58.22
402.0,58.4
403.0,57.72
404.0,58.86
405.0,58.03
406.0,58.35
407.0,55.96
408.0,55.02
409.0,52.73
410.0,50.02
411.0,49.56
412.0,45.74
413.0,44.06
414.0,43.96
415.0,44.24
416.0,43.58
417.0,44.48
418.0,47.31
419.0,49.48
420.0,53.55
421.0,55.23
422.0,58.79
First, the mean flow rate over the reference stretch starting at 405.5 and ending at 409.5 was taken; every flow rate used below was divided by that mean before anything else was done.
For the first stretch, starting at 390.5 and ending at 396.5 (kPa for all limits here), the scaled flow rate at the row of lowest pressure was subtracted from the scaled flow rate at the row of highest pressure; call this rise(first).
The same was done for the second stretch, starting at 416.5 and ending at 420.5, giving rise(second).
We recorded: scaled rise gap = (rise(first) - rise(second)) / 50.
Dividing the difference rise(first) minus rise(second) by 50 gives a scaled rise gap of -0.0007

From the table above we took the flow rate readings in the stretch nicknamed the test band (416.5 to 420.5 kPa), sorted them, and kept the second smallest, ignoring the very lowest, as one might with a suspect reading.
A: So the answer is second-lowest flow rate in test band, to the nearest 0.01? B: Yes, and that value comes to 47.31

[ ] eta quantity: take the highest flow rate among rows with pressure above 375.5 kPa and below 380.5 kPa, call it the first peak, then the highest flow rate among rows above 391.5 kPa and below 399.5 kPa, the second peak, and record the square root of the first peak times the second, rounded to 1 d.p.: 61.5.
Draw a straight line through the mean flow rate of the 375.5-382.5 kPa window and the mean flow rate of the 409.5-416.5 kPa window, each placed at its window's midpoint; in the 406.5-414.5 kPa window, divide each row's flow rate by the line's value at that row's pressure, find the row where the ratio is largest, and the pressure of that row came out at 407.0 kPa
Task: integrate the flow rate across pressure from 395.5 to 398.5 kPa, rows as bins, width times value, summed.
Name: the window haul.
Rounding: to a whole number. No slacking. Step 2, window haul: 177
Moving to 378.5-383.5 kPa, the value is 298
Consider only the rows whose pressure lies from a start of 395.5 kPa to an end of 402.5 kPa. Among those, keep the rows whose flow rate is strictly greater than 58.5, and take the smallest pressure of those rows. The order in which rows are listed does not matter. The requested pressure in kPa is 397.0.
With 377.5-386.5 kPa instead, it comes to 378.0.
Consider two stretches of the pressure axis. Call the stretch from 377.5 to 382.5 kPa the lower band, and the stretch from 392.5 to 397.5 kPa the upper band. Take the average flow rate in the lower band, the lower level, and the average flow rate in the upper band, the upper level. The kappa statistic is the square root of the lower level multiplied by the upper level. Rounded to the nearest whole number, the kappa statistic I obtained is 58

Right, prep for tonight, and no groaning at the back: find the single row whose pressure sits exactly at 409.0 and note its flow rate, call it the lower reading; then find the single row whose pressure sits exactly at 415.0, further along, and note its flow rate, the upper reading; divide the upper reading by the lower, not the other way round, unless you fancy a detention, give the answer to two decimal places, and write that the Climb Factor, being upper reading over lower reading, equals 0.84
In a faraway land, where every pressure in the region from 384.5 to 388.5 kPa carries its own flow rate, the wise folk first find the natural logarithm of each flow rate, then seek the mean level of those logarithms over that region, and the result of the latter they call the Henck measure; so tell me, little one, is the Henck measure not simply 3.97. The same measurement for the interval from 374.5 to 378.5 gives 4.15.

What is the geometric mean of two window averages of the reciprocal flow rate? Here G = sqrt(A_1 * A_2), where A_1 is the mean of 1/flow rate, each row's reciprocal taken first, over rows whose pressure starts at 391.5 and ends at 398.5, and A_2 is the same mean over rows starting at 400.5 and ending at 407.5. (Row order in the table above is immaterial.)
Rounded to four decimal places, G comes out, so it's 0.0176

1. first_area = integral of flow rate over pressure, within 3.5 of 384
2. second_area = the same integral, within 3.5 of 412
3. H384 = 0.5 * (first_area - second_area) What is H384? 31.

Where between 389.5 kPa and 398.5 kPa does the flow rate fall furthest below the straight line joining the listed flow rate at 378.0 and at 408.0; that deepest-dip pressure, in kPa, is 390.0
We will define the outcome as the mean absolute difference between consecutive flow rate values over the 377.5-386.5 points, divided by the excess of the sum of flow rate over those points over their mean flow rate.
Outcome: 0.0029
